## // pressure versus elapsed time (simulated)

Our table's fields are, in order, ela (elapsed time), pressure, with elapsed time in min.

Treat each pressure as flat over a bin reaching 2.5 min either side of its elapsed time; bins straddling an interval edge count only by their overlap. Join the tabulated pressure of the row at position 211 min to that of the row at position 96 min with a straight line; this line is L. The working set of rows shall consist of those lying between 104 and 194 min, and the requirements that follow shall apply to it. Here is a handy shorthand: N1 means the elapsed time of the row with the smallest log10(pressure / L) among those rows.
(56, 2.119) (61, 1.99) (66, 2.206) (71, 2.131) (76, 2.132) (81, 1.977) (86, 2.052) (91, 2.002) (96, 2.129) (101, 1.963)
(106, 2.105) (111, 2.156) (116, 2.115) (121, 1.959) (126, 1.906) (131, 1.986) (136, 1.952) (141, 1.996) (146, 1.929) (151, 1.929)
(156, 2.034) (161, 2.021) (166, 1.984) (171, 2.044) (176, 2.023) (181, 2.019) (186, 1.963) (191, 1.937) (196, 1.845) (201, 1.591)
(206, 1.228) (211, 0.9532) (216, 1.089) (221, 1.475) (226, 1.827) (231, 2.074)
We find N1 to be 106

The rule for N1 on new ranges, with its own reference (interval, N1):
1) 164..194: 166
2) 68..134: 81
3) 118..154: 121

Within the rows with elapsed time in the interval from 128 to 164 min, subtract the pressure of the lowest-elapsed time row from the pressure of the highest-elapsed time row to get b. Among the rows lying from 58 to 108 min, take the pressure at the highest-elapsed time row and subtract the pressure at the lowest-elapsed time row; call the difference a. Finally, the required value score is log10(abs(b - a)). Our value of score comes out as -1.1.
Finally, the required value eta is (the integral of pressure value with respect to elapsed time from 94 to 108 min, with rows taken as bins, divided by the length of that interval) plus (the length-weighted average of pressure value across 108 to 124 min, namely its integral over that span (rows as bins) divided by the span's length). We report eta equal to 4.13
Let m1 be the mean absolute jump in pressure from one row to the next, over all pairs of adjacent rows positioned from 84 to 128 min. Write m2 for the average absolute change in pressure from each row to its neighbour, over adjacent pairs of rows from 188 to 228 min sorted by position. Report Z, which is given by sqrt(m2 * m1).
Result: 0.161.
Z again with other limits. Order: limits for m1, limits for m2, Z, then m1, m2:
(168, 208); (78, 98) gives 0.099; 0.12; 0.08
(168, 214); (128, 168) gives 0.076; 0.14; 0.04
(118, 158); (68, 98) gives 0.067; 0.05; 0.08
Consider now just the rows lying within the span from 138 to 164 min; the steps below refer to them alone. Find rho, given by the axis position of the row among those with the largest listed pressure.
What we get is 156 min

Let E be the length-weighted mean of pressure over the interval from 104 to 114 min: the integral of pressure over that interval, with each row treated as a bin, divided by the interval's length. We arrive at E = 2.13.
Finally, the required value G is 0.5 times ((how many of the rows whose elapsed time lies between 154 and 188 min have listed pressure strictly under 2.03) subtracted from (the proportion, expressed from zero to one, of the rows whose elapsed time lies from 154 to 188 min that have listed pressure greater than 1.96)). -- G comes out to -2.0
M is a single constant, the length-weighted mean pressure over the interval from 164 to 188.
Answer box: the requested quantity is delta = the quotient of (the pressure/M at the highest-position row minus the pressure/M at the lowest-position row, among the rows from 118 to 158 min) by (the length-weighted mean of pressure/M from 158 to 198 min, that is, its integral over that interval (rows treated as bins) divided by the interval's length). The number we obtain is 0.04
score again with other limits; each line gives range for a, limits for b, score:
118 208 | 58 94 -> -0.1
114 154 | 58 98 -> -0.5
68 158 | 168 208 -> -0.1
